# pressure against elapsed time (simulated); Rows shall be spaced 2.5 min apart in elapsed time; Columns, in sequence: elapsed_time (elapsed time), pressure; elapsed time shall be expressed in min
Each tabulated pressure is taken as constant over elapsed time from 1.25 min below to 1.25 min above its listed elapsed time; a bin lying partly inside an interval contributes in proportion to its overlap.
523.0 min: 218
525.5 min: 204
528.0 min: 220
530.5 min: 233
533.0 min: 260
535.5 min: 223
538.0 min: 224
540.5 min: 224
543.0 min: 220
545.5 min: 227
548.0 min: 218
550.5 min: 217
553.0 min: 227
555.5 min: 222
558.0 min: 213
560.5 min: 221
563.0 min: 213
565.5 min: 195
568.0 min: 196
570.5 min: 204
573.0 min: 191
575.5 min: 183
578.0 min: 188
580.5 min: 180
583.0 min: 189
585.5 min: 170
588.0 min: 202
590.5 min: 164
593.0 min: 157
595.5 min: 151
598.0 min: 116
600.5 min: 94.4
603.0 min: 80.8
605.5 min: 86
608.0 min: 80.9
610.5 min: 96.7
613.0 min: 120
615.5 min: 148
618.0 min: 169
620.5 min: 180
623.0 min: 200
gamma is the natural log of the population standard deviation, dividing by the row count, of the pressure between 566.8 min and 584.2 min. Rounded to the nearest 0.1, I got 2.0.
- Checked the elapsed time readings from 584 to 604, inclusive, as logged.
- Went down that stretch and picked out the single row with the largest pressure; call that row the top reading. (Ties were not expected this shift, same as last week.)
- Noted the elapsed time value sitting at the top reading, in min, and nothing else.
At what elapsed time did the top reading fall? 588.0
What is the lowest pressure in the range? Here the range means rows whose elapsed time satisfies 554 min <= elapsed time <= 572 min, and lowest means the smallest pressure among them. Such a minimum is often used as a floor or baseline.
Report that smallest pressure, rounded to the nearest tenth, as 195.0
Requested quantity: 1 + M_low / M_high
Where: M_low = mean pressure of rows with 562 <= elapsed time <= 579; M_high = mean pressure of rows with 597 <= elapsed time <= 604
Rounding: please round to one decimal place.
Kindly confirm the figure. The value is 3.0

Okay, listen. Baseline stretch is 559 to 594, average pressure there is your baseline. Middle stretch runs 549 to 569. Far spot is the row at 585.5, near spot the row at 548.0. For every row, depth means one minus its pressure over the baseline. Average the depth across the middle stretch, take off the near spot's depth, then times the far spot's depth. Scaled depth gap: 0.003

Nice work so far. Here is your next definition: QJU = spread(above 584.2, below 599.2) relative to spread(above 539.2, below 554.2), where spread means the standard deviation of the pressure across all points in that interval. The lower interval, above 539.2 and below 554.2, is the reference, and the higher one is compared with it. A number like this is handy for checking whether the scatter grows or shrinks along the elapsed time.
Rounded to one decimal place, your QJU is 6.3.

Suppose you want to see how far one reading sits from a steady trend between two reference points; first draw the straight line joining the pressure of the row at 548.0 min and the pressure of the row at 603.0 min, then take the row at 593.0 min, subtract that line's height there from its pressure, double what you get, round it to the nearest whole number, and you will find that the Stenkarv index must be 103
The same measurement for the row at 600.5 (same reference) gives 15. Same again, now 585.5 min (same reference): 91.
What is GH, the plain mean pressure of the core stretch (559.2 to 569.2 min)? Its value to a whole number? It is 206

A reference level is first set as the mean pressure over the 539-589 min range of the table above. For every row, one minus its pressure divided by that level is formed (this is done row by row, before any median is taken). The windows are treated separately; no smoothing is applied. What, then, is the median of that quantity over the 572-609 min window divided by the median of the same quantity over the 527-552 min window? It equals -2.2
